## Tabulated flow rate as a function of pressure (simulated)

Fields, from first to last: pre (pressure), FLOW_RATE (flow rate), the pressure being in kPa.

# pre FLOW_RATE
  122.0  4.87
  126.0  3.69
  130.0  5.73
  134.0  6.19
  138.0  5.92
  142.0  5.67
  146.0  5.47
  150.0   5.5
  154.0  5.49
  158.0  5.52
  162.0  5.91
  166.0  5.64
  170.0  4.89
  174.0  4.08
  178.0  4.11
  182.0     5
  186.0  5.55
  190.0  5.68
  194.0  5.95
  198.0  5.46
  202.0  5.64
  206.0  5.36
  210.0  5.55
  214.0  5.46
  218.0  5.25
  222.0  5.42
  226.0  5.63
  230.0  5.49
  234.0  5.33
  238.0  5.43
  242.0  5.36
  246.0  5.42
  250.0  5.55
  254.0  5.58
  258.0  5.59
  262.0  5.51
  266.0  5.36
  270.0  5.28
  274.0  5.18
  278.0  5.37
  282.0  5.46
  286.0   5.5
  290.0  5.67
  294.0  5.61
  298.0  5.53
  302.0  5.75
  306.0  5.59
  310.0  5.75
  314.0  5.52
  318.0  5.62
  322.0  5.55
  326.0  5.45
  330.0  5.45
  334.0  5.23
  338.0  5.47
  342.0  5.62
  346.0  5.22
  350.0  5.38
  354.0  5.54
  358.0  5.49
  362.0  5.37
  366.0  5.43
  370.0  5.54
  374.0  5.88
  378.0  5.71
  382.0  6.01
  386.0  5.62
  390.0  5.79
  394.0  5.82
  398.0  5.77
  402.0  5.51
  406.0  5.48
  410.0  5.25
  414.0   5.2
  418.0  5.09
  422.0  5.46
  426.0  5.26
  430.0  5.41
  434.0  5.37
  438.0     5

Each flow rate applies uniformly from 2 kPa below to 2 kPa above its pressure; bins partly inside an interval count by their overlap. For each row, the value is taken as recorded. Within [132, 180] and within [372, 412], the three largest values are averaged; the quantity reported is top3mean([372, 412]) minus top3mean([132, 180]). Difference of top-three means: -0.10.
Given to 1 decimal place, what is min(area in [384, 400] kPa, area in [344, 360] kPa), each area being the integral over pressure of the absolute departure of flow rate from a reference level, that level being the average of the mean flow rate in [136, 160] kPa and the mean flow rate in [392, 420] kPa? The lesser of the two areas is 2.0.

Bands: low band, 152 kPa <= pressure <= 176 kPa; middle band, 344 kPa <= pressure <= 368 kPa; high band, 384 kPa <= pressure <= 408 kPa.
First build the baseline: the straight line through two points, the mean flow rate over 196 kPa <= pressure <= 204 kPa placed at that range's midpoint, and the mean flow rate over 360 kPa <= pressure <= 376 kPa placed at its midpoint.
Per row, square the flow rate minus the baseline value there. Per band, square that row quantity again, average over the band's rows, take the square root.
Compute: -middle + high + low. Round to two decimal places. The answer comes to 0.89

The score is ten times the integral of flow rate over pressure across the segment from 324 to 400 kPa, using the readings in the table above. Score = 4232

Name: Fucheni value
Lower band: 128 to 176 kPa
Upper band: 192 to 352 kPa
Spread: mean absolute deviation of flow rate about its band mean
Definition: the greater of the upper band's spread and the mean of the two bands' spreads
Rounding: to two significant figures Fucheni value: 0.23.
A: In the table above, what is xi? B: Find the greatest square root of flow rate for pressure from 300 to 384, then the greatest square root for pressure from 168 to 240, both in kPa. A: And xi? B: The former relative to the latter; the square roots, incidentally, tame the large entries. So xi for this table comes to 1.01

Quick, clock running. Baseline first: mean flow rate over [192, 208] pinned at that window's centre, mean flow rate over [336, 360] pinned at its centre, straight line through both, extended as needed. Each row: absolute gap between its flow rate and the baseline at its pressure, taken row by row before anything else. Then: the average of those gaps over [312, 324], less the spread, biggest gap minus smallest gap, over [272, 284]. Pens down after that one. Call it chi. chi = -0.21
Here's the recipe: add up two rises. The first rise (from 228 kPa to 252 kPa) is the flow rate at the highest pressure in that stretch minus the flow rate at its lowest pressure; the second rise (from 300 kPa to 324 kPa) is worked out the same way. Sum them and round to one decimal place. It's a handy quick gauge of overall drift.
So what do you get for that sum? -0.1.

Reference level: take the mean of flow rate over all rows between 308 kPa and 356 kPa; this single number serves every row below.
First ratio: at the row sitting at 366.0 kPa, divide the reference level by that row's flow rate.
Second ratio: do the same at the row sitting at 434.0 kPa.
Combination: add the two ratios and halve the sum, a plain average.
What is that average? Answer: 1.02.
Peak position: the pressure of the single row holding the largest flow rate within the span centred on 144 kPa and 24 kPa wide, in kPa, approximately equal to 134.0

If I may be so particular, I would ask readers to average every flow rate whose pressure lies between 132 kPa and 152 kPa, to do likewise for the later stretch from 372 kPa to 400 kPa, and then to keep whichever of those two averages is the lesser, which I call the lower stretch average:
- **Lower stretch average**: 5.75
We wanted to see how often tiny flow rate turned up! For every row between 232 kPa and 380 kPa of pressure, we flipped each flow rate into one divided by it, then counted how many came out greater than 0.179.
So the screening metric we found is 27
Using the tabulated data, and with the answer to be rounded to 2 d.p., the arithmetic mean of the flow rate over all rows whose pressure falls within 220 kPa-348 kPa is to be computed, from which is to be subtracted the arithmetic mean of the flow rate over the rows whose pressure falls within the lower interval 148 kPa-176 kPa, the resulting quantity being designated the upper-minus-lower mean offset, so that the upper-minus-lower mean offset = 0.19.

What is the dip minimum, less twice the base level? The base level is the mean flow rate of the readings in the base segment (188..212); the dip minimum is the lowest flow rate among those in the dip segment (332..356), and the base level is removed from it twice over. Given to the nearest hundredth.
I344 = -5.99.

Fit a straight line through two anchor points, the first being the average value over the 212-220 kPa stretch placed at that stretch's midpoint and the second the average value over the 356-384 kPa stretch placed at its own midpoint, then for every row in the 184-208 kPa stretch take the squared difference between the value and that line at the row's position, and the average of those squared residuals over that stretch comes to 0.12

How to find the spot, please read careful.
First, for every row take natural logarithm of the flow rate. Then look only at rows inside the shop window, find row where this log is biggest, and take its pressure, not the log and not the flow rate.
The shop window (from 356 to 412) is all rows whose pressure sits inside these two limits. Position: 382.0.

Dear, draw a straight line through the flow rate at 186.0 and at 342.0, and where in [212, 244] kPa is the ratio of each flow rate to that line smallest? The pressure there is 218.0 kPa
